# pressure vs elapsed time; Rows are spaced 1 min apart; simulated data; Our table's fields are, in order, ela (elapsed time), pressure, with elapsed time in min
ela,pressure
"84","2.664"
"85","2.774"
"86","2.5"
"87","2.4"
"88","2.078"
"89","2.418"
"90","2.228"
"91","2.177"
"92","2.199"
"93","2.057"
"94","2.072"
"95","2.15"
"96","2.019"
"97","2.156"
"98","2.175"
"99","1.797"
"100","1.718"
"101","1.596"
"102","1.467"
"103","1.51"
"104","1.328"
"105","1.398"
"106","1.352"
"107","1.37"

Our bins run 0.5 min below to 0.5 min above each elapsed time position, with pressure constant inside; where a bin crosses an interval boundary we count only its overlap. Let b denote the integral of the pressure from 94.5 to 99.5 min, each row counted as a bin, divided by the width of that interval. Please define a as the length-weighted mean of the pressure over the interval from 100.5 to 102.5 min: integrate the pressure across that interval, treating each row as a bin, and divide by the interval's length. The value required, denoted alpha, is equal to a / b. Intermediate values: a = 1.5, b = 2.1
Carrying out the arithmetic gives 0.74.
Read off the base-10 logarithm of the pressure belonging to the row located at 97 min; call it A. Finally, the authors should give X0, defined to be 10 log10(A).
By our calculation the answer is -4.77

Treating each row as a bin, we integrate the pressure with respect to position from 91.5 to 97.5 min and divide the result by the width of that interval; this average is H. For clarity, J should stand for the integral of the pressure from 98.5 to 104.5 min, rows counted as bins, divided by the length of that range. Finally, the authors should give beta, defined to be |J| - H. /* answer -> -0.5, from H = 2.1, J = 1.57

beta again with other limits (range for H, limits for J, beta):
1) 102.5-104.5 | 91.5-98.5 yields 0.7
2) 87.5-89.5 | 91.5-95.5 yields -0.1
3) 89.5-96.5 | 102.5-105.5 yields -0.7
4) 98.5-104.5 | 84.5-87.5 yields 1.0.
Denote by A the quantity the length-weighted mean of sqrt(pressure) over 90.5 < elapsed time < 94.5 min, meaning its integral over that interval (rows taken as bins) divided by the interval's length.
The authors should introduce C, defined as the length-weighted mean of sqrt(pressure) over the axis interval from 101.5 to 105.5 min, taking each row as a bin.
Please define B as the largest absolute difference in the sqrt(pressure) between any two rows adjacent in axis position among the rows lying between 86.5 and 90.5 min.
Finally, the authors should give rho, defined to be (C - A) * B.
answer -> -0.030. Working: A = 1.46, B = 0.11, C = 1.19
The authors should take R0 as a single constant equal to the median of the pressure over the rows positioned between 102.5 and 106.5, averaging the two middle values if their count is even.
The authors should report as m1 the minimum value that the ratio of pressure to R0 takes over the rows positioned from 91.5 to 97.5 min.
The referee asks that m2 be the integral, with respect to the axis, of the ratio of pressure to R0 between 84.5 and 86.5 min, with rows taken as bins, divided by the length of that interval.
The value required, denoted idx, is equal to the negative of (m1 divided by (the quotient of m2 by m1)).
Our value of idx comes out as -1.1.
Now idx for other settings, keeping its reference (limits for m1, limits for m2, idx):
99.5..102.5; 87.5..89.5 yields -0.7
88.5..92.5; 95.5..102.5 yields -1.9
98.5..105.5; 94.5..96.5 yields -0.6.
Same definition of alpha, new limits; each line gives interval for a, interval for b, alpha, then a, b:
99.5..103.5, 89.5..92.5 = 0.71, 1.6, 2.2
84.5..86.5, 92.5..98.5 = 1.25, 2.6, 2.1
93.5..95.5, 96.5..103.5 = 1.19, 2.1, 1.8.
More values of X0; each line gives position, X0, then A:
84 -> -3.71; 0.426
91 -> -4.71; 0.338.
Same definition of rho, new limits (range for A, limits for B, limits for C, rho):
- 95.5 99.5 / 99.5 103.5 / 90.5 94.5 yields 0.002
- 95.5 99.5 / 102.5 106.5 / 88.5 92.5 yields 0.006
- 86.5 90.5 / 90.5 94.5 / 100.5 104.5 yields -0.014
